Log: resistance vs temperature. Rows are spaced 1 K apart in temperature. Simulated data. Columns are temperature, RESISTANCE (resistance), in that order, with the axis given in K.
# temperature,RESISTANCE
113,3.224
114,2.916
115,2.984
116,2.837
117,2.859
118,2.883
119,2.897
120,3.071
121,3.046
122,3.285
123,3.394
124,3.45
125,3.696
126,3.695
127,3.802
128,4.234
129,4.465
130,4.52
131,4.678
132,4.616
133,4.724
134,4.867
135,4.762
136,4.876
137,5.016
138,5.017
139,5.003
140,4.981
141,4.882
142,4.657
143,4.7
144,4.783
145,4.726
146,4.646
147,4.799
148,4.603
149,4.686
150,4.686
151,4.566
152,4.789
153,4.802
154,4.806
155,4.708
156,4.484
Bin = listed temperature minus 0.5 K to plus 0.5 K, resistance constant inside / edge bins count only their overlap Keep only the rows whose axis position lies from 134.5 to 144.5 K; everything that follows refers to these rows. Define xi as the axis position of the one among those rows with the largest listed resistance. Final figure 138 K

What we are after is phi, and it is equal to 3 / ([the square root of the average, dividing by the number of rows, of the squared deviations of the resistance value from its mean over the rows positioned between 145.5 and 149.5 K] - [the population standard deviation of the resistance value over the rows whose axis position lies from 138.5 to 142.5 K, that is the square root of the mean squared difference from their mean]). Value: -47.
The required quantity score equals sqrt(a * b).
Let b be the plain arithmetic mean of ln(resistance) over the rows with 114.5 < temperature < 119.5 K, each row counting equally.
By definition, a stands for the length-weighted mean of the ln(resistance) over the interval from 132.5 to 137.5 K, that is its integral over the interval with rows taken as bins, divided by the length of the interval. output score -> 1.29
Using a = 1.58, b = 1.06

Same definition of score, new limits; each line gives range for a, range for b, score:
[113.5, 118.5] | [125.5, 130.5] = 1.23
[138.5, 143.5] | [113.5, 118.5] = 1.29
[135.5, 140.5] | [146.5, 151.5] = 1.57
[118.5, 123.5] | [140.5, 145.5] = 1.33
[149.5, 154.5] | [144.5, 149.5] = 1.55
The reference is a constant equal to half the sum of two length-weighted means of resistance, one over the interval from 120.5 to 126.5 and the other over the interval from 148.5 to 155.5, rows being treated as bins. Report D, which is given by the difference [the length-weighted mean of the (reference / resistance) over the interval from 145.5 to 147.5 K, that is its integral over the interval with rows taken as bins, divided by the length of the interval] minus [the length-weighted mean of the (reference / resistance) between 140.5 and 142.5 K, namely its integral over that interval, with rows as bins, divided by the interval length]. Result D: 0.01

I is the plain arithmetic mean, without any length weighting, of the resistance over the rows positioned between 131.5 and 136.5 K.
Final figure 4.77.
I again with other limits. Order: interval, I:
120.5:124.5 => 3.29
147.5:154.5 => 4.71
